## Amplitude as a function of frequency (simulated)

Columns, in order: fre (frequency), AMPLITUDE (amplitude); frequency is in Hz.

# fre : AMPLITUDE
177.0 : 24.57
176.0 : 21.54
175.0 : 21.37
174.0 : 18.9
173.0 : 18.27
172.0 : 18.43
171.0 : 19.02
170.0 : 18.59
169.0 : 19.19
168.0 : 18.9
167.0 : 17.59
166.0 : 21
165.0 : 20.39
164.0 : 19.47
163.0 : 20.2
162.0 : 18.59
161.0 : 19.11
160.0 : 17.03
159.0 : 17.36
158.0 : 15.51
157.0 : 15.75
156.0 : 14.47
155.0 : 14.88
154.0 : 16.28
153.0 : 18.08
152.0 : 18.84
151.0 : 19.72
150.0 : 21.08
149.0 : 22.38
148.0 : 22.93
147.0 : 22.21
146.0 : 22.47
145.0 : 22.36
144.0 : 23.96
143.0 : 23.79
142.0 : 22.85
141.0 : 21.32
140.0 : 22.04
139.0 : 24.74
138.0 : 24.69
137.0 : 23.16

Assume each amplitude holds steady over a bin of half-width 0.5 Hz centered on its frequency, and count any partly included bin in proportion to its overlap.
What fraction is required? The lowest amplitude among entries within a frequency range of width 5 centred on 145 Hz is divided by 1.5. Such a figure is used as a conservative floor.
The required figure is 14.8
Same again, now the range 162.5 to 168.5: 11.7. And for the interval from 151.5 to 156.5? 9.6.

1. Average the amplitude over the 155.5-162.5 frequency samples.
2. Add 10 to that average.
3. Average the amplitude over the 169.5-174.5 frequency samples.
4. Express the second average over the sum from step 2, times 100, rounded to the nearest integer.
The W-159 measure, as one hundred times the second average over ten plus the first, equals 69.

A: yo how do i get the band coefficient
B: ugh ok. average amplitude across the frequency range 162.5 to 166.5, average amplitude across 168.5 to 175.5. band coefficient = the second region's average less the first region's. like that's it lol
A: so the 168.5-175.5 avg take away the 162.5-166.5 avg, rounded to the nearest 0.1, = -1.2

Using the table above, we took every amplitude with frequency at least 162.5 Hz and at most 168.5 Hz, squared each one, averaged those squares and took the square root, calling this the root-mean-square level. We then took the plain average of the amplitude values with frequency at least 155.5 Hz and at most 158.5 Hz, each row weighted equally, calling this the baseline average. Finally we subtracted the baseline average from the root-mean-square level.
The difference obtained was 4.4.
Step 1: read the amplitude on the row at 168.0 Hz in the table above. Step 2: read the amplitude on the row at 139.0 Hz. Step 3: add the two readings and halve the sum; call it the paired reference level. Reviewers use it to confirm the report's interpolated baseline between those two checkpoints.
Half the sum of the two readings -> 21.8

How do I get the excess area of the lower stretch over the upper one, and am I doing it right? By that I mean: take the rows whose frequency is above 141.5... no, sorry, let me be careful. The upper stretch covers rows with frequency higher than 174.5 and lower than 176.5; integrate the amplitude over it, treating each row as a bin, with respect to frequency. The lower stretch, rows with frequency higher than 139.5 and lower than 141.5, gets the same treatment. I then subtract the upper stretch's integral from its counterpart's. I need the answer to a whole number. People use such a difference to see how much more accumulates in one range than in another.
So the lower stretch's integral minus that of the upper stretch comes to 0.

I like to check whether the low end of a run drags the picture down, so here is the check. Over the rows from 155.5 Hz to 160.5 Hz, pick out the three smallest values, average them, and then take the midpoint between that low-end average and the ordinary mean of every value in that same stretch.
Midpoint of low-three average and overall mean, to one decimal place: 15.6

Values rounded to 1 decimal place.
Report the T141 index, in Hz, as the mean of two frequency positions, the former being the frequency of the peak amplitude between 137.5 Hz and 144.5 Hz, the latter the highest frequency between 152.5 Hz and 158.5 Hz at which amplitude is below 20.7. 148.5 Hz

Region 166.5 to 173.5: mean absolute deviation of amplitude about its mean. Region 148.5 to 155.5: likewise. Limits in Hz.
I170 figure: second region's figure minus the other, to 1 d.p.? 1.6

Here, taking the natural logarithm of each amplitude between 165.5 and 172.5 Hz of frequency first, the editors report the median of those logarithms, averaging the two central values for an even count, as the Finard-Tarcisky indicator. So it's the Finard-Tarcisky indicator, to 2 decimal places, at 2.94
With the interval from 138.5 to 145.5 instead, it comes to 3.13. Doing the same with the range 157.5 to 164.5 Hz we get 2.92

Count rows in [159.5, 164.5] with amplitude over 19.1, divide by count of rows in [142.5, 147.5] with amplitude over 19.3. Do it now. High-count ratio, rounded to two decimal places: 0.60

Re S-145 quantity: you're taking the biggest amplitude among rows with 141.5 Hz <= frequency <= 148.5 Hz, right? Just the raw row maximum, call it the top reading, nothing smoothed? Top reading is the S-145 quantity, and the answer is 23.96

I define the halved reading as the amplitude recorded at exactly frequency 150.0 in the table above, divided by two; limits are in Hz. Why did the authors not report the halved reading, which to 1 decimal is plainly 10.5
